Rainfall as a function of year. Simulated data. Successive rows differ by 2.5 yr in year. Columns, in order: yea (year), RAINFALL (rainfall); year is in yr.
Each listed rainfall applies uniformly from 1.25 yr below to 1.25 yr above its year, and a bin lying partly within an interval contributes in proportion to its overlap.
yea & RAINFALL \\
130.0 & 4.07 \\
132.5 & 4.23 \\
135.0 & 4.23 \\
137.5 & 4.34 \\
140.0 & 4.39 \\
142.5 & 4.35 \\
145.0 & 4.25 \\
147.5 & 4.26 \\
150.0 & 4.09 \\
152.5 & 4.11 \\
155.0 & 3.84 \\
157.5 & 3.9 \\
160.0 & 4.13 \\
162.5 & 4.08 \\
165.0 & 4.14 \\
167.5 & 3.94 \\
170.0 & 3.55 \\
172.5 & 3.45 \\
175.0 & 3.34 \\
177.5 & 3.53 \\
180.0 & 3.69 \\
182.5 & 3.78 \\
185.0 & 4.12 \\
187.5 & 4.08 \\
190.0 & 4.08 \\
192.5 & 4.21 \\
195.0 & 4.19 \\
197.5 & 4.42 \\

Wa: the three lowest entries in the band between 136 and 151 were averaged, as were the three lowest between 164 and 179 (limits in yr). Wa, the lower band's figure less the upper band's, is 0.8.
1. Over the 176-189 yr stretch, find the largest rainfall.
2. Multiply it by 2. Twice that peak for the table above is 8.24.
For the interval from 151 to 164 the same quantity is 8.26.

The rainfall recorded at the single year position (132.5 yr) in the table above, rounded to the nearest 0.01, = 4.23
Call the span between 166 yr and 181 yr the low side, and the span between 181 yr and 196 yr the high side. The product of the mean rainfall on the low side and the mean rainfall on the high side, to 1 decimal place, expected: 14.6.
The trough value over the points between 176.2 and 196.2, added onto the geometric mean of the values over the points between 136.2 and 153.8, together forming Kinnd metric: 7.8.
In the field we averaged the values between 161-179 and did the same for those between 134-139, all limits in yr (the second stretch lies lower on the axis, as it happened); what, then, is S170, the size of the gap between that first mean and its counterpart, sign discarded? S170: 0.57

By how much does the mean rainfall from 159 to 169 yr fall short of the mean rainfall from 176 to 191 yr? -0.19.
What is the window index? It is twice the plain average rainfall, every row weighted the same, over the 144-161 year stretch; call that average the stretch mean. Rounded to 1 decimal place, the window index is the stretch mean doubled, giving 8.2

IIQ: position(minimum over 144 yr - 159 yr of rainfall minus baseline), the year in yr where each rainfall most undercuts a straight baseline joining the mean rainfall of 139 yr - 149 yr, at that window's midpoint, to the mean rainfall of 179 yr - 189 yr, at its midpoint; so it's 155.0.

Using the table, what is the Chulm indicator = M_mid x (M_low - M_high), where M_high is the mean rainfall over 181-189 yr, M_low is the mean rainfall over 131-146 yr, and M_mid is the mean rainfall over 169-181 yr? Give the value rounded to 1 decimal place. 1.1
